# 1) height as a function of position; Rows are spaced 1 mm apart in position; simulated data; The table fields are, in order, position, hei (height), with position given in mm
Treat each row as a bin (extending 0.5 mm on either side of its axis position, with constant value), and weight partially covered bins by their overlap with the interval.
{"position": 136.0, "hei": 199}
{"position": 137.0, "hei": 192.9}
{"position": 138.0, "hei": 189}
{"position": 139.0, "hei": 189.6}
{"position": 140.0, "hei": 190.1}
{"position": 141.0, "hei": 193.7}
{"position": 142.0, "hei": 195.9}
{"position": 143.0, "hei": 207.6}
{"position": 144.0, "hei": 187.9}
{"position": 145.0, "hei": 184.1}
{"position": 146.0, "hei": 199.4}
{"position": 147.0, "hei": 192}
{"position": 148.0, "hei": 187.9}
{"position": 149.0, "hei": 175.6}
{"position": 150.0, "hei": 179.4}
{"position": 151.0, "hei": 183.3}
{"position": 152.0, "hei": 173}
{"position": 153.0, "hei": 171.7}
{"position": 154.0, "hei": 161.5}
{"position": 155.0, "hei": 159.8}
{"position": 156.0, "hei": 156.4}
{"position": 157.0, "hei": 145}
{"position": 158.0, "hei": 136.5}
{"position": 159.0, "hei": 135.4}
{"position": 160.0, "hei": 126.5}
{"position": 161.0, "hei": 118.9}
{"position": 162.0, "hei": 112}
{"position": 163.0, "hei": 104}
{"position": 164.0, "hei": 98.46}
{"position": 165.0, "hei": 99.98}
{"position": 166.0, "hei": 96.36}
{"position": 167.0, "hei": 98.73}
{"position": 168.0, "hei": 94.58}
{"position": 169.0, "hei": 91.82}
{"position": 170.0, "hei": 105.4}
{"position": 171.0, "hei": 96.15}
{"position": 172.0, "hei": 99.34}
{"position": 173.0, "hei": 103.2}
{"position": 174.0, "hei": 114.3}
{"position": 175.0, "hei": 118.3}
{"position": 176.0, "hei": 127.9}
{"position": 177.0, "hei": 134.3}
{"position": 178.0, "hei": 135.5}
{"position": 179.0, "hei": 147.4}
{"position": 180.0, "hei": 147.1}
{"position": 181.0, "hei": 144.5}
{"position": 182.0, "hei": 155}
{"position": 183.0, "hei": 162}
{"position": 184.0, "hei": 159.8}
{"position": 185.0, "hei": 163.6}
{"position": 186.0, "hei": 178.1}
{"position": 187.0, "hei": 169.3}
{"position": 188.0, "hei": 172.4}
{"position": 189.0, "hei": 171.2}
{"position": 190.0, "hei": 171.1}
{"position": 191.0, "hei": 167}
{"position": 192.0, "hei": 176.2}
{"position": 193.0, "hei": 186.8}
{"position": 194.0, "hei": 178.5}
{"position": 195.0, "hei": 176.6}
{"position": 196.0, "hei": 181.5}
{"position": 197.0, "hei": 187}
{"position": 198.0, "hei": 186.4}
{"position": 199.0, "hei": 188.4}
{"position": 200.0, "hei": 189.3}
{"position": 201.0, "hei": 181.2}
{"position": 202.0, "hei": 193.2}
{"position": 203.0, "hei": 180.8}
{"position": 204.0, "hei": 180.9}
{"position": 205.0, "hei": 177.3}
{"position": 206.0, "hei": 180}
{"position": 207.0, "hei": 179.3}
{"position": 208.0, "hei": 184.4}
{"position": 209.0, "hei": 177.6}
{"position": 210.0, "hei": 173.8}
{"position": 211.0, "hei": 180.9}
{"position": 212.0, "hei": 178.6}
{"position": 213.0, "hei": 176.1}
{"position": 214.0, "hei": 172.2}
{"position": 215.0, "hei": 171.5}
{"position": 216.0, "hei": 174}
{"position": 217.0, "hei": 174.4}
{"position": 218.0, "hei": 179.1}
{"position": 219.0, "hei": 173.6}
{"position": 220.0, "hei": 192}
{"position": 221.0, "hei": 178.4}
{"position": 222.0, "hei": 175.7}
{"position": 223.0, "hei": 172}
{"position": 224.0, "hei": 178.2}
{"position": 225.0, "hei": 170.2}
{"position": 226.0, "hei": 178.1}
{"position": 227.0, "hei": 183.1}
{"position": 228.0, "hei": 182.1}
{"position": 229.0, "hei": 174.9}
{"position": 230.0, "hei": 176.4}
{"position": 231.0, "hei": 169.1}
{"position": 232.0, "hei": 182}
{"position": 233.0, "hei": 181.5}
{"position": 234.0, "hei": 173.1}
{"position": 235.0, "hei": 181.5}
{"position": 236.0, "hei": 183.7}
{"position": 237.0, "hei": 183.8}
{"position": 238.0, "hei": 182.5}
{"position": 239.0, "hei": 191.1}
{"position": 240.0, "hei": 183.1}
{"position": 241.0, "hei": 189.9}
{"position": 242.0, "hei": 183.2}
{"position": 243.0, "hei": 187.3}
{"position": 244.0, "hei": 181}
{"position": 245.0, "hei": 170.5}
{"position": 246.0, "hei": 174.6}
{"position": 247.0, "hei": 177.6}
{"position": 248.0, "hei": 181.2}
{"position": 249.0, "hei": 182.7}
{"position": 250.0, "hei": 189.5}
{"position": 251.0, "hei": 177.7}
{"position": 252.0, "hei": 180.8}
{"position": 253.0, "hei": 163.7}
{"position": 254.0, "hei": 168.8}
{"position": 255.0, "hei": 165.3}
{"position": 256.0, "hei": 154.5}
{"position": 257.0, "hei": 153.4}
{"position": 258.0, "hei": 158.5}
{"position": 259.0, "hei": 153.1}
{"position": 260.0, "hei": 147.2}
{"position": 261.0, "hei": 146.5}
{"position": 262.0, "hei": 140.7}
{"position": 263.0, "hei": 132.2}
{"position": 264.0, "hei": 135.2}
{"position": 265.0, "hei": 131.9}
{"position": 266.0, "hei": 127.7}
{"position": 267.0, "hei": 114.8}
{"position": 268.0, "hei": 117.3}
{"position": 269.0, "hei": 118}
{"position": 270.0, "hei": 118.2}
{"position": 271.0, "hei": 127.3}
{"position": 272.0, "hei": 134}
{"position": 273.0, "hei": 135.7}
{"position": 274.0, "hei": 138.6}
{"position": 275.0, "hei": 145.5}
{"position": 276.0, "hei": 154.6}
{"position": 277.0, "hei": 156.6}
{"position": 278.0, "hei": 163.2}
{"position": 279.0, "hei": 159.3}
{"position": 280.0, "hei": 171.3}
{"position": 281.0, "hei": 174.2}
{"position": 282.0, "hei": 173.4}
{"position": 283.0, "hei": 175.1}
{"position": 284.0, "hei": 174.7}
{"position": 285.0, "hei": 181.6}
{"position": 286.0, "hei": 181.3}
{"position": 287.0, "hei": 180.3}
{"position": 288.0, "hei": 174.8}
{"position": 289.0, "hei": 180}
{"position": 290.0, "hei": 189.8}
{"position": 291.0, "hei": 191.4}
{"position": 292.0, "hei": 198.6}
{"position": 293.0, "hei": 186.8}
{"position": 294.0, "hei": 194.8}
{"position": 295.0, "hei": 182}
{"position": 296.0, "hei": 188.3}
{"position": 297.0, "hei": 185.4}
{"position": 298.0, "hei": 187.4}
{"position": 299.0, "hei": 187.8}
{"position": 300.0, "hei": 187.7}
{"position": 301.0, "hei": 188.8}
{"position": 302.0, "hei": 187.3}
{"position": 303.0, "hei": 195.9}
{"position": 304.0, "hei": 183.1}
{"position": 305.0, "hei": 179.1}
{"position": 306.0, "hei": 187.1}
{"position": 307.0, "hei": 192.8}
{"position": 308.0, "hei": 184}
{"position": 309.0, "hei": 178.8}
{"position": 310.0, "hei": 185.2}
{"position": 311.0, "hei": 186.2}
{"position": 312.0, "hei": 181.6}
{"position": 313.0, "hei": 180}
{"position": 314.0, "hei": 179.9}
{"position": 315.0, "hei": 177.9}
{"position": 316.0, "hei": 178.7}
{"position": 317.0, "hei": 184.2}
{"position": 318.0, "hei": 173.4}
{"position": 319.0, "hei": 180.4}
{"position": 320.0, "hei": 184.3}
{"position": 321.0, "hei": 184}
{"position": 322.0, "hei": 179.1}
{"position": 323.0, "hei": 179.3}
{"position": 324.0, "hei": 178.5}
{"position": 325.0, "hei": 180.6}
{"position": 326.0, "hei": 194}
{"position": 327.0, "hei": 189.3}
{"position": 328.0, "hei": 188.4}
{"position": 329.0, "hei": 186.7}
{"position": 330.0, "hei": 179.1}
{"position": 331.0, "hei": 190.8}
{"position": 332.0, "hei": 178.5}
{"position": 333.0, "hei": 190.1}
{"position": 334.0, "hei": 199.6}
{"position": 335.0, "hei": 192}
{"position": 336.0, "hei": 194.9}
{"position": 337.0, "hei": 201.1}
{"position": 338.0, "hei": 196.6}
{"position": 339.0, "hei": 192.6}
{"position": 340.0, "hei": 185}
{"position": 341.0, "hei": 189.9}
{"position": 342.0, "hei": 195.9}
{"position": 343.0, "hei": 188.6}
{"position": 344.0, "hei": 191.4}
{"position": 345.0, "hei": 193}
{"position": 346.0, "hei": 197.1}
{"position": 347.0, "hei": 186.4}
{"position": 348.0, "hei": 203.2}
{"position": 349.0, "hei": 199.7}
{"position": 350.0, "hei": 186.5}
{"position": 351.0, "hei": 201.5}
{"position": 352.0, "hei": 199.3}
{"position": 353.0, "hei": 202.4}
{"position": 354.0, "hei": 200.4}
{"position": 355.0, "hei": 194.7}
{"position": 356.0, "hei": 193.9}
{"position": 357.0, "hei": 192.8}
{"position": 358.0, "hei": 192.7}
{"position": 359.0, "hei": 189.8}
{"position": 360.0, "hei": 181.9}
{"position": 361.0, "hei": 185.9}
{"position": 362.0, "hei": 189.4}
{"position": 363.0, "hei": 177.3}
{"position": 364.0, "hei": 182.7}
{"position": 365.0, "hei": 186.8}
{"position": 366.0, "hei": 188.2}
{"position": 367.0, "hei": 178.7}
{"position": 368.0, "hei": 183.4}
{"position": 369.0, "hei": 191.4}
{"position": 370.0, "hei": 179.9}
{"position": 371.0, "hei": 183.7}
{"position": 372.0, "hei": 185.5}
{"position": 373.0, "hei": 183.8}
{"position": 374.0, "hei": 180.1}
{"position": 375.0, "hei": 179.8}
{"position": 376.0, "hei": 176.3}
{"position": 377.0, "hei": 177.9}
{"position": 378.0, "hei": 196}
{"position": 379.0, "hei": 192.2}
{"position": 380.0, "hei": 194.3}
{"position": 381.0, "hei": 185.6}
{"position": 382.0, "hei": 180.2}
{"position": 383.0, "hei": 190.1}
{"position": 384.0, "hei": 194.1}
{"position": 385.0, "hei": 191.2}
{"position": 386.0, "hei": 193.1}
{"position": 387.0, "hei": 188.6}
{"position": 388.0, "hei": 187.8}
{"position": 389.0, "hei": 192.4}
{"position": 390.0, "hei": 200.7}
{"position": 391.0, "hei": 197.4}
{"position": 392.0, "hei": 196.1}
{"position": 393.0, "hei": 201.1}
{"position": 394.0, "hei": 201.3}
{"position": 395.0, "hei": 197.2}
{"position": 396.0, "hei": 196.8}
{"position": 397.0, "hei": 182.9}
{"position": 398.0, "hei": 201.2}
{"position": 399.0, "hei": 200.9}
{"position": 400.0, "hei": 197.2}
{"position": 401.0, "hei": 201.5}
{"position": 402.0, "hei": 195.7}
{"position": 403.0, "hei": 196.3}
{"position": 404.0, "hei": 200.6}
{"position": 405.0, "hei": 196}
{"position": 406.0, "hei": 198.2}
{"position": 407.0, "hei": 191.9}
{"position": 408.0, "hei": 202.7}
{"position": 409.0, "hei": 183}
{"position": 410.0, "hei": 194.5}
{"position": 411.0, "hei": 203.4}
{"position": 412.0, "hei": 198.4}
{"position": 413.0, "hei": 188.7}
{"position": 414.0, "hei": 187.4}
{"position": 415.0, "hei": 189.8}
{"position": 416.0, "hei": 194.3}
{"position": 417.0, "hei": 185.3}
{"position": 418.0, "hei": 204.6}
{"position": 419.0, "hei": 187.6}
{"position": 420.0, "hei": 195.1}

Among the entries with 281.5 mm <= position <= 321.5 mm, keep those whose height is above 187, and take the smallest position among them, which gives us 290.0 mm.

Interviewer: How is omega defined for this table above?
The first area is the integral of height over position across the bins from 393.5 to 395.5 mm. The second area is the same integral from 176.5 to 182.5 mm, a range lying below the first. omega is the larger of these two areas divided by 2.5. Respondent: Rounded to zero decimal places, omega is 346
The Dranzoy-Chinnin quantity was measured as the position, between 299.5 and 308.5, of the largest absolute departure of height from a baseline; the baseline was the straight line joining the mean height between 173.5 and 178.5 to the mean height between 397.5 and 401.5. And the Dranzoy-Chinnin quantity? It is 303.0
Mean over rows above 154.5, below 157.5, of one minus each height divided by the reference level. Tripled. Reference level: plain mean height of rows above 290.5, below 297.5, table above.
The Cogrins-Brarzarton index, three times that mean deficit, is 0.57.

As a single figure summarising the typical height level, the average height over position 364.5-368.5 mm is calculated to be 184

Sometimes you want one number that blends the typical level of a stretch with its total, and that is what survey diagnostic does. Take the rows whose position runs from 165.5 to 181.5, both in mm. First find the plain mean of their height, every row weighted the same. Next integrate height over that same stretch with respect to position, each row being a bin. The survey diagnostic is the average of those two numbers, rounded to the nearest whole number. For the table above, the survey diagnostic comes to 985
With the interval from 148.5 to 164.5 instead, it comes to 1242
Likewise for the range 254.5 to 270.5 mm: 1176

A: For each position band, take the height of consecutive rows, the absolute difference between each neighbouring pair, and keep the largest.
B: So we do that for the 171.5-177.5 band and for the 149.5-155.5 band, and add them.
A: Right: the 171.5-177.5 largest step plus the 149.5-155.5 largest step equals 21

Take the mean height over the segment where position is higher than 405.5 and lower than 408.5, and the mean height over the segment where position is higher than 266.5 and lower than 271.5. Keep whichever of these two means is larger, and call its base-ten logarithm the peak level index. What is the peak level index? 2.30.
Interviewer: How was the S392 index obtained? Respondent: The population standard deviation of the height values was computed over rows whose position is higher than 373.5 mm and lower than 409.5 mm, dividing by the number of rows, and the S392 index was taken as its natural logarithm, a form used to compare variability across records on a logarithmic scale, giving 2.01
